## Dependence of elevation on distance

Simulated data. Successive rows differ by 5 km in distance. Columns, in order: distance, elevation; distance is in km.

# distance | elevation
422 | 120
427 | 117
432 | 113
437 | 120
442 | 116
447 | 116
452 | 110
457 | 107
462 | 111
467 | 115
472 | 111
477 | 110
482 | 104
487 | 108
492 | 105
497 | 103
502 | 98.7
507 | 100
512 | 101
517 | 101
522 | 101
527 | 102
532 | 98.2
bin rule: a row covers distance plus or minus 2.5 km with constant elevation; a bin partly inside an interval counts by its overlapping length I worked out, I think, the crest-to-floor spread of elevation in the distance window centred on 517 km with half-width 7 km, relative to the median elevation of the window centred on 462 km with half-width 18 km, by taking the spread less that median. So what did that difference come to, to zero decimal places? -111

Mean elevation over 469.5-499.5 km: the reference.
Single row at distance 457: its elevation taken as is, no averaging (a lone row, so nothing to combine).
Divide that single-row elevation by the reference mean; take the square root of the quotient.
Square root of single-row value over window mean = 1.00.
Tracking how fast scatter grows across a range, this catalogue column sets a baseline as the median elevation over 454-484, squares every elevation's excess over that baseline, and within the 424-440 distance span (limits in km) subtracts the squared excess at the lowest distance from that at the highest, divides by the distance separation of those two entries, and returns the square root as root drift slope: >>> 2.19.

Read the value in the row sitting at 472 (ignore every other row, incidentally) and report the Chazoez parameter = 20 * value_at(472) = 2220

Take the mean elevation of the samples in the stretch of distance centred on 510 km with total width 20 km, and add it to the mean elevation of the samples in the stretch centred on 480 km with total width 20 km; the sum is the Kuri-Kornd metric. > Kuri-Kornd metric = 208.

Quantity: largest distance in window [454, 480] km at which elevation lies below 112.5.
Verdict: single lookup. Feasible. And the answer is 477 km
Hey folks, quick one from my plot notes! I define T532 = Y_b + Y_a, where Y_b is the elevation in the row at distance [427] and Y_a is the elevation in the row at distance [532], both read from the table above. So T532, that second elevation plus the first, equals 215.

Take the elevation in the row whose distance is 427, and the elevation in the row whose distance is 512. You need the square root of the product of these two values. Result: 109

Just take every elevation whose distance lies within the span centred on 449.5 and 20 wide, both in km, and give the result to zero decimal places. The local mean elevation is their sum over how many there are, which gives 112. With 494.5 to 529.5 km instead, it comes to 101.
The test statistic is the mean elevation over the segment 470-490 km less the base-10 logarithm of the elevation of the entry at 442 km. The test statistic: 106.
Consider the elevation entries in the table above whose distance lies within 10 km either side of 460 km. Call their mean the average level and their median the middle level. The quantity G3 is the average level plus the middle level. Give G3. 221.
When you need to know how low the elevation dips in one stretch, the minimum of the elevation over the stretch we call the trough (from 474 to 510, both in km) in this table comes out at 98.7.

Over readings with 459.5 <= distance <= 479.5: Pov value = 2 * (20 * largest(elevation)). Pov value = 4600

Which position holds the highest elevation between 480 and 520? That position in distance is 487 km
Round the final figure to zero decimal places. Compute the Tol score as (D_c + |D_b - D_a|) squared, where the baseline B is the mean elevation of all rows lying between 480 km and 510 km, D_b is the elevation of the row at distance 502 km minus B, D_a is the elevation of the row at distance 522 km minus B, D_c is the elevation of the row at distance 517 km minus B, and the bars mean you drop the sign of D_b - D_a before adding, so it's 0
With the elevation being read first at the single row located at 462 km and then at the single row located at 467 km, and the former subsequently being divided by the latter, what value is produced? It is 0.97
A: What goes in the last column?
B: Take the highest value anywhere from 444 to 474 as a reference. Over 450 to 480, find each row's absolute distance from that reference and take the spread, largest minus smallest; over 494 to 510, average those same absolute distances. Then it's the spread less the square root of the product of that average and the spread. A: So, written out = -3.1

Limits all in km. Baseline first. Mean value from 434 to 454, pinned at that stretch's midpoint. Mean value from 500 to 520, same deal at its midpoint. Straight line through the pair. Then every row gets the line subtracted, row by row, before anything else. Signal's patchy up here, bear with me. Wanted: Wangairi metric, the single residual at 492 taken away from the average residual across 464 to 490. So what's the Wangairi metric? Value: 1.1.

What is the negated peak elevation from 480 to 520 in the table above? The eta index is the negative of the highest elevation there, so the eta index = -108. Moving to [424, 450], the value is -120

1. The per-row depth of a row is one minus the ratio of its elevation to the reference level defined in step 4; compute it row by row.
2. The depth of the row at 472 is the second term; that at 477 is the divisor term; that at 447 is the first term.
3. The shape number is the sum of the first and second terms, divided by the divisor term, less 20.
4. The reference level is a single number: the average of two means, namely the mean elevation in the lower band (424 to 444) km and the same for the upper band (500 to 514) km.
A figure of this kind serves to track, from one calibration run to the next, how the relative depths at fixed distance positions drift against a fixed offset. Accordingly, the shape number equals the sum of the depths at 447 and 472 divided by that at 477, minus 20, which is -14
